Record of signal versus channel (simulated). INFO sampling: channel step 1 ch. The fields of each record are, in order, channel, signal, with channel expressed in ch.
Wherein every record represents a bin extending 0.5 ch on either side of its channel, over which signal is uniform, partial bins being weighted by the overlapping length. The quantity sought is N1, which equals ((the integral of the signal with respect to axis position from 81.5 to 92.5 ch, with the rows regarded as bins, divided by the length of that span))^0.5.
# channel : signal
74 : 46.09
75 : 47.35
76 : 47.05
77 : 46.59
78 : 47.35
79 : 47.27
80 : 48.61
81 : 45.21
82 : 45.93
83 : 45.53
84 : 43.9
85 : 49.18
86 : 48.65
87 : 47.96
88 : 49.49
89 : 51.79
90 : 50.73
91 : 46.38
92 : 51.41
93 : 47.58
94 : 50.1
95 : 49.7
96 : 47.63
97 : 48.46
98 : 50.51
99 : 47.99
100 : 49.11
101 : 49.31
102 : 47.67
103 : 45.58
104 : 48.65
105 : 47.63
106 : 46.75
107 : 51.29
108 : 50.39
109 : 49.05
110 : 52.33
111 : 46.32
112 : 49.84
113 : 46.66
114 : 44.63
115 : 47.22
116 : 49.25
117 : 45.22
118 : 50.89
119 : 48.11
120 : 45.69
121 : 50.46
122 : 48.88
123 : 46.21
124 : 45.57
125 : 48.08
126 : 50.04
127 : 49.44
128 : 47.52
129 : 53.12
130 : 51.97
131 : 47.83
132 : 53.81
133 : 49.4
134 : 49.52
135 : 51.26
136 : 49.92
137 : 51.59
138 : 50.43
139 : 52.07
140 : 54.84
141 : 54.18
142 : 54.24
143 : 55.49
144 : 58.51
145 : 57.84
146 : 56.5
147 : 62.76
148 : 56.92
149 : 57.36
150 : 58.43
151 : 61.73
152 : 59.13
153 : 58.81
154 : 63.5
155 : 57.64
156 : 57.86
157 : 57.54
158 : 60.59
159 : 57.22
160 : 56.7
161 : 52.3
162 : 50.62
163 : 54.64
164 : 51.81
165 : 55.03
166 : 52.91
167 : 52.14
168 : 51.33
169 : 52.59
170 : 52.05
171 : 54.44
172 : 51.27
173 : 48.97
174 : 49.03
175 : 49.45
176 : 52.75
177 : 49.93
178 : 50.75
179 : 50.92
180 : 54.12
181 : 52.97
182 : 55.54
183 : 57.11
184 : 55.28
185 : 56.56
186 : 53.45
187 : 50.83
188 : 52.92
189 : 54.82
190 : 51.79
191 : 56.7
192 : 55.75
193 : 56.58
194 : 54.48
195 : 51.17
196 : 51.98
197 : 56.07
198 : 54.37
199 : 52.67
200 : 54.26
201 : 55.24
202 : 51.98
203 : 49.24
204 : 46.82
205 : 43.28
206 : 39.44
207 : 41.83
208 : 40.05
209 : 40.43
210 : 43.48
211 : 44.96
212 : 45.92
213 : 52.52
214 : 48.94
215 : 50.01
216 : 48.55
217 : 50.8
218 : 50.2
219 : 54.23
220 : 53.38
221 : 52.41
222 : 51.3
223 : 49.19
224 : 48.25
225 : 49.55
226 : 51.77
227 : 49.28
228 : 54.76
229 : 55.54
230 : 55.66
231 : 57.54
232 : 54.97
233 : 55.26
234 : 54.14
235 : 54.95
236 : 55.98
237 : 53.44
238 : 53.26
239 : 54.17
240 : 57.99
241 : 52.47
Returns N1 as 6.95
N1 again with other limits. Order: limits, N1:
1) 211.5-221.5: 7.12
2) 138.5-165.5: 7.54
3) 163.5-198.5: 7.29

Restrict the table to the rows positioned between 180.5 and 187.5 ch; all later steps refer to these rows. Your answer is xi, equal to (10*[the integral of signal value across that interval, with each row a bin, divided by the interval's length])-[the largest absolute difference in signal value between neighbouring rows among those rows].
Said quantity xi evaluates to 542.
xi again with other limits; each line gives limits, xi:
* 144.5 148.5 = 579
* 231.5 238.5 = 543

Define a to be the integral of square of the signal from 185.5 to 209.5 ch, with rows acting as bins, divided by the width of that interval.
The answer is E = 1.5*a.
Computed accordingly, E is 3897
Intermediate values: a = 2598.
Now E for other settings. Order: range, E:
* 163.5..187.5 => 4150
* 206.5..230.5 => 3674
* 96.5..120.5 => 3501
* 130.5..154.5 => 4607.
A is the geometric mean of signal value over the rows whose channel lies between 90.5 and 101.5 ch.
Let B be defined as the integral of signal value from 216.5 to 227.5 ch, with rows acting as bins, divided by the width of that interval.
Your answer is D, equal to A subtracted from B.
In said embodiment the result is 2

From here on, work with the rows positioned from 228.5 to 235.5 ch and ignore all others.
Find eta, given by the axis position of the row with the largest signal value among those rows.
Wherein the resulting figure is 231 ch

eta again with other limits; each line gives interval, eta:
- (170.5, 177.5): 171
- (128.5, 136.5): 132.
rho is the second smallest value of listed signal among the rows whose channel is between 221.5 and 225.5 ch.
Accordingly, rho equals 49.19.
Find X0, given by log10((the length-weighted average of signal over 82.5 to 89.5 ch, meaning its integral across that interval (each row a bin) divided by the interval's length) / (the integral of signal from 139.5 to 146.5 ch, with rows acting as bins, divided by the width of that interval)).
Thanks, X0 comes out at -0.066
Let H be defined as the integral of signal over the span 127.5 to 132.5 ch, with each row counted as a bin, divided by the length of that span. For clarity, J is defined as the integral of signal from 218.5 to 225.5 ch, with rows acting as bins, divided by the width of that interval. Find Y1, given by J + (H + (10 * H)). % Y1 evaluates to 611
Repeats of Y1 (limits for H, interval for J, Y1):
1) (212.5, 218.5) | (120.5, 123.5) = 600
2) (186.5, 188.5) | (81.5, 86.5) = 617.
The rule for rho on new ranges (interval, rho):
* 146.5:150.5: 57.36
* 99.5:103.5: 47.67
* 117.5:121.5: 48.11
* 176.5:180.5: 50.75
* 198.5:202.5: 52.67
